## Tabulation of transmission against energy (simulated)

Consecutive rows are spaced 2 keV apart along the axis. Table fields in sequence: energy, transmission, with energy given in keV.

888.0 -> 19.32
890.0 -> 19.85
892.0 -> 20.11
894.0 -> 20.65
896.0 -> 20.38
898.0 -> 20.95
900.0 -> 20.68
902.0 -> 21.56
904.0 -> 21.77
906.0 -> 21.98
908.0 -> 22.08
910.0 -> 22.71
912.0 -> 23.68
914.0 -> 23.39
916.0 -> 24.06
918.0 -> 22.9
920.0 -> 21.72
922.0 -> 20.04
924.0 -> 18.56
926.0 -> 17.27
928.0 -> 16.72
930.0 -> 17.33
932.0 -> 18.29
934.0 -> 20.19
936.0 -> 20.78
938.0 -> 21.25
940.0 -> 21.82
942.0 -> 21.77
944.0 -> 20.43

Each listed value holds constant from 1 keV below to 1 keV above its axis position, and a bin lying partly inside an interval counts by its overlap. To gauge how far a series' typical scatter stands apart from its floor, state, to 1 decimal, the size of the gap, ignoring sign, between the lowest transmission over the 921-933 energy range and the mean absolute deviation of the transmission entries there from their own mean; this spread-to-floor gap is 15.8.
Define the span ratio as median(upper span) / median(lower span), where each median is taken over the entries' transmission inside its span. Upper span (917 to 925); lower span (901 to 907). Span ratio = 0.96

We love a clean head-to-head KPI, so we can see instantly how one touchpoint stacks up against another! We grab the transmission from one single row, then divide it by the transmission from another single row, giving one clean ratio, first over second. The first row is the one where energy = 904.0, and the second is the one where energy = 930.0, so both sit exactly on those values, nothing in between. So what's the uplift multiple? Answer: 1.26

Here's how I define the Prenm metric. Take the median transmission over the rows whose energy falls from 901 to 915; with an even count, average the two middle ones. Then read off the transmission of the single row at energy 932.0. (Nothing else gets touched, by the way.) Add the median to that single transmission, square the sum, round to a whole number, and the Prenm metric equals 1630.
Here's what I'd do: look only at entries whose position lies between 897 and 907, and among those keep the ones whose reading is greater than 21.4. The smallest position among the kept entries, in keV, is 902.0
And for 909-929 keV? 910.0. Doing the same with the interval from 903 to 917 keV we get 904.0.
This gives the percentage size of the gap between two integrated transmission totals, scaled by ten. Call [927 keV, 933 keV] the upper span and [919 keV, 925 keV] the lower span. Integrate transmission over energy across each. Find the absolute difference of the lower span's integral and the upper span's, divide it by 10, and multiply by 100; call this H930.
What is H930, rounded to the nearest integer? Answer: 160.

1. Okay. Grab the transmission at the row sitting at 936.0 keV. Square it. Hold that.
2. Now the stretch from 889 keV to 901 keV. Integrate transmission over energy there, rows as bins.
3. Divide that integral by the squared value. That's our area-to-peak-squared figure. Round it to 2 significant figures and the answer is 0.57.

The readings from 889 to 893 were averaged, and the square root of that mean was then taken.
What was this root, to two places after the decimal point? 4.47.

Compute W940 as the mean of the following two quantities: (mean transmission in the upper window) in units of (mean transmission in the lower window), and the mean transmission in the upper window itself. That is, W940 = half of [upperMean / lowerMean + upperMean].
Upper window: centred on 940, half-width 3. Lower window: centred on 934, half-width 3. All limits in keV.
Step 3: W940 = 11.4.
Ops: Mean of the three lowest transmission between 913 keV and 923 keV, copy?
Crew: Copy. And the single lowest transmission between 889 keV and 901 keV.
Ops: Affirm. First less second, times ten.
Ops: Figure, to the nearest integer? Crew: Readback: 17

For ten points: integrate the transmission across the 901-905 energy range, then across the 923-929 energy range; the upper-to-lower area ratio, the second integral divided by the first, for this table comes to 1.2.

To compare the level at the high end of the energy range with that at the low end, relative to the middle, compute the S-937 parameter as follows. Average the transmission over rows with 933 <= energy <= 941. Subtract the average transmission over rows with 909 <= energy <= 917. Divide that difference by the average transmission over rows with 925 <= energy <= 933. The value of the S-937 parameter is -0.14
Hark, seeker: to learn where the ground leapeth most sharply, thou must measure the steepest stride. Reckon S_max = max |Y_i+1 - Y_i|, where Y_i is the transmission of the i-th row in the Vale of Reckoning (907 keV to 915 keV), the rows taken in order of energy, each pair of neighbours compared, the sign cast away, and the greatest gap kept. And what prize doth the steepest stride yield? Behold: 1.0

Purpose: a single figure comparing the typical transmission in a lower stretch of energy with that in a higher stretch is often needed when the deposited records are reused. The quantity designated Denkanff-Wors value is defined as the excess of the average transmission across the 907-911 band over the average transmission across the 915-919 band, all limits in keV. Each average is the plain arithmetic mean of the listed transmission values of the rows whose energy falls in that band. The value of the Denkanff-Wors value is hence -1.1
